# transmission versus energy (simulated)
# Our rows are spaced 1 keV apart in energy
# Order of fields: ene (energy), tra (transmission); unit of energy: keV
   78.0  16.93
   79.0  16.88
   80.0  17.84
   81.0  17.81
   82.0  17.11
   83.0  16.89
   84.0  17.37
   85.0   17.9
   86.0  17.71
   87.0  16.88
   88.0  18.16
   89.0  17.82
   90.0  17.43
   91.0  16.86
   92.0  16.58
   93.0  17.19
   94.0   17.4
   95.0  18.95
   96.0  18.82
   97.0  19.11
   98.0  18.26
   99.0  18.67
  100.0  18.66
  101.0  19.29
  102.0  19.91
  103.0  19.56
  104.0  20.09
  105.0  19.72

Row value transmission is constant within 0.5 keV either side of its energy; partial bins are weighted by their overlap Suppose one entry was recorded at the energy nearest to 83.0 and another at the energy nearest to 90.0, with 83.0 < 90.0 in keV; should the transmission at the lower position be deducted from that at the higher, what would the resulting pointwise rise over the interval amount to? 0.54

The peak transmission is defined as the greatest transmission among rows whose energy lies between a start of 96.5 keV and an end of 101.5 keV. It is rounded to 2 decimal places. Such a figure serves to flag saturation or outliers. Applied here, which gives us 19.29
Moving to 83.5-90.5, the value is 18.16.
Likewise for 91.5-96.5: 18.95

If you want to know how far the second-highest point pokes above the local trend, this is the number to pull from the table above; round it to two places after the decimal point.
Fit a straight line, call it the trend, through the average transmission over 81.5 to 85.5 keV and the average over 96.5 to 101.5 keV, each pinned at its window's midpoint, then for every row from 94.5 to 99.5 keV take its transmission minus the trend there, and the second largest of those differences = 0.50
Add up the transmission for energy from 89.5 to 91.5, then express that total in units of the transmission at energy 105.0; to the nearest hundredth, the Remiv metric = 1.74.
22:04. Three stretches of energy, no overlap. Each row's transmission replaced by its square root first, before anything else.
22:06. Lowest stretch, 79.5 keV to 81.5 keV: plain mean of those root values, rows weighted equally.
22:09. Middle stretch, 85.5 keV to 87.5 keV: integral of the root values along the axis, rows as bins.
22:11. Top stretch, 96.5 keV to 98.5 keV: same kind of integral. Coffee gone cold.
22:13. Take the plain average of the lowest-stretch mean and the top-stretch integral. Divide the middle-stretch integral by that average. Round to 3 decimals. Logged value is 1.293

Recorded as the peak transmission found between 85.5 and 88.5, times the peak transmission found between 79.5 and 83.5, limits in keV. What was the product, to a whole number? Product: 324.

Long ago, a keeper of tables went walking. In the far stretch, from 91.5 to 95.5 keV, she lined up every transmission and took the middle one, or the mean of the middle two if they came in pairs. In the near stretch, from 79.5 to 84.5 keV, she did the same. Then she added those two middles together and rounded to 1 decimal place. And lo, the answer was 34.7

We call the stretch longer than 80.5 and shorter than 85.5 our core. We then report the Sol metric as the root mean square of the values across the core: 17.4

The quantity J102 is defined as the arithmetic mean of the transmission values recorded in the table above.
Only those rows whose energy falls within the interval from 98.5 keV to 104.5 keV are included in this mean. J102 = 19.4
